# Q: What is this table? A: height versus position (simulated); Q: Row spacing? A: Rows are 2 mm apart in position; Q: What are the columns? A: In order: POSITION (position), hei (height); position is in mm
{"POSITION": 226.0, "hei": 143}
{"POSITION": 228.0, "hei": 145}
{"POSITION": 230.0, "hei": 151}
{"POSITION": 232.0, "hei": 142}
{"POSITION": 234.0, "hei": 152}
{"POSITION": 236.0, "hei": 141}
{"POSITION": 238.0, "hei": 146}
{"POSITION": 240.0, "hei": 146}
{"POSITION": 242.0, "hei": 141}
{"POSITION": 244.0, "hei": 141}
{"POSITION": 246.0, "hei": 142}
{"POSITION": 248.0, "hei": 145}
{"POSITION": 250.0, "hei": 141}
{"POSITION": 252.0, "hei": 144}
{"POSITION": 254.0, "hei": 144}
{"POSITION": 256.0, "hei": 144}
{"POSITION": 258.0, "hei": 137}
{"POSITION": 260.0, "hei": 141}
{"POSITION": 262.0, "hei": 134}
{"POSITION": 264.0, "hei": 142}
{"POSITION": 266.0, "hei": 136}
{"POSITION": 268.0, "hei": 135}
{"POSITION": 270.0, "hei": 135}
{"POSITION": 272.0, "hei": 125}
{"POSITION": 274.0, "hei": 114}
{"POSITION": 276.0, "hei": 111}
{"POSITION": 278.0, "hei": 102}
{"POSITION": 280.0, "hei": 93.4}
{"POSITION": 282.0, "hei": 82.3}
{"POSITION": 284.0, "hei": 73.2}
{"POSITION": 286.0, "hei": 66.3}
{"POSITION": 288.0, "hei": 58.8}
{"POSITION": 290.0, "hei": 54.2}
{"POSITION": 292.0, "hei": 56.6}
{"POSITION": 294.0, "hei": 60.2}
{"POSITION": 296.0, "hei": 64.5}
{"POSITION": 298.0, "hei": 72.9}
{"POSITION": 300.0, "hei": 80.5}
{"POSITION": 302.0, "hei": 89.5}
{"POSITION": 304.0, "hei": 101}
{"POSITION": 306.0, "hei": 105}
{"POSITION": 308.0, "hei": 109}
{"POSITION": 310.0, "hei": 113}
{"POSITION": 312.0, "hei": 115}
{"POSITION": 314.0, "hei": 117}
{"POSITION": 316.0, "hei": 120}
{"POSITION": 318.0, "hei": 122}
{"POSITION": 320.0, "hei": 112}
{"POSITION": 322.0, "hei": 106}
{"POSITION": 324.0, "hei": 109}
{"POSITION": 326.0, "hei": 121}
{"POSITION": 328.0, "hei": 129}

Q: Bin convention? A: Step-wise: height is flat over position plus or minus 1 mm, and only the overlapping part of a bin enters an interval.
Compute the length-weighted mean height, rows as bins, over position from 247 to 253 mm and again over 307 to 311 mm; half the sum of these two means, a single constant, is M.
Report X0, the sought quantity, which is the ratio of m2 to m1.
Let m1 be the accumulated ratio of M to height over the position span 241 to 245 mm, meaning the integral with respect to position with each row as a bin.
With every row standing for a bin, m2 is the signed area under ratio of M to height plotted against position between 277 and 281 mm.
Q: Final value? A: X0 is 1.45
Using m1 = 4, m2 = 5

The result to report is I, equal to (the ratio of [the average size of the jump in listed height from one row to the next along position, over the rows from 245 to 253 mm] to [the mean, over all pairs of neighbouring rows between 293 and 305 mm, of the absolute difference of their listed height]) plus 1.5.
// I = 1.91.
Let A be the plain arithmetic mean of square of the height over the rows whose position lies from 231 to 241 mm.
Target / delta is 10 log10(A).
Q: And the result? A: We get 43.3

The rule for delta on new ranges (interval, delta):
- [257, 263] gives 42.8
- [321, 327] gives 41.0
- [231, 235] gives 43.4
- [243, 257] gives 43.1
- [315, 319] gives 41.7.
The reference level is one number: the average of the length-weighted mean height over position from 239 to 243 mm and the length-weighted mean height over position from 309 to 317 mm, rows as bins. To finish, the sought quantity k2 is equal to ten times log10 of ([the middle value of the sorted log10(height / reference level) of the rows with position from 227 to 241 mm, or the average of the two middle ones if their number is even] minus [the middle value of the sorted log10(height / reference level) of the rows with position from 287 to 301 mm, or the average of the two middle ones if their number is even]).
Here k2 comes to -4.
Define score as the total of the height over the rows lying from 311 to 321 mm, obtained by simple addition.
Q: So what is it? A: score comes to 586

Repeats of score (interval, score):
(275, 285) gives 462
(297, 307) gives 449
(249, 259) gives 710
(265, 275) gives 645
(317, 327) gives 570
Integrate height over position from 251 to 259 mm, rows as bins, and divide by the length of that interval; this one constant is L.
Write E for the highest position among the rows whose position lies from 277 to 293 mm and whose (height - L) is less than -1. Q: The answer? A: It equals 292.0 mm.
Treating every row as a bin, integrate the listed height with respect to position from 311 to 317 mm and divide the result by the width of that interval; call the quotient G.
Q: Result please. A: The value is 117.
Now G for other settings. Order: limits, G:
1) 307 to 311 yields 111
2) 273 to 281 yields 105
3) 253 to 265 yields 140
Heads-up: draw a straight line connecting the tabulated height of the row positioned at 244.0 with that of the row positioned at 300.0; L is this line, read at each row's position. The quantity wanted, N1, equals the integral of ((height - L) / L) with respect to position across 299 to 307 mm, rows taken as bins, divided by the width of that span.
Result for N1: 0.22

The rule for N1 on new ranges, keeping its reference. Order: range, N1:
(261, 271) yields 0.16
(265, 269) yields 0.17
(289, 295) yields -0.36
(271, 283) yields -0.01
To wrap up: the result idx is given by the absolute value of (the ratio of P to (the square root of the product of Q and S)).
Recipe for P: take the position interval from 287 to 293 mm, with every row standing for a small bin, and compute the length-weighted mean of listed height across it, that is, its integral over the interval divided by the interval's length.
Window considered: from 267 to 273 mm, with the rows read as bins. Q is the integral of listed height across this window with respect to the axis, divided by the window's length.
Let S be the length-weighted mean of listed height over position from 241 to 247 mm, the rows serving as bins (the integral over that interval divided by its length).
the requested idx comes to 0.4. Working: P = 57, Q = 132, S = 141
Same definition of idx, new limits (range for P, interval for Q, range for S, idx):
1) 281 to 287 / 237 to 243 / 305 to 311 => 0.6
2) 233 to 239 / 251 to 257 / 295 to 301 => 1.4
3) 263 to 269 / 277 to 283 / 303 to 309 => 1.4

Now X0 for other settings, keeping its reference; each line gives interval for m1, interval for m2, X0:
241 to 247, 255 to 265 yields 1.69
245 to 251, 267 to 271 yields 0.70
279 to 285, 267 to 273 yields 0.62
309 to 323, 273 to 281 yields 0.63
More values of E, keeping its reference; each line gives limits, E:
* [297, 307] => 306.0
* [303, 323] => 322.0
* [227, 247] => 244.0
